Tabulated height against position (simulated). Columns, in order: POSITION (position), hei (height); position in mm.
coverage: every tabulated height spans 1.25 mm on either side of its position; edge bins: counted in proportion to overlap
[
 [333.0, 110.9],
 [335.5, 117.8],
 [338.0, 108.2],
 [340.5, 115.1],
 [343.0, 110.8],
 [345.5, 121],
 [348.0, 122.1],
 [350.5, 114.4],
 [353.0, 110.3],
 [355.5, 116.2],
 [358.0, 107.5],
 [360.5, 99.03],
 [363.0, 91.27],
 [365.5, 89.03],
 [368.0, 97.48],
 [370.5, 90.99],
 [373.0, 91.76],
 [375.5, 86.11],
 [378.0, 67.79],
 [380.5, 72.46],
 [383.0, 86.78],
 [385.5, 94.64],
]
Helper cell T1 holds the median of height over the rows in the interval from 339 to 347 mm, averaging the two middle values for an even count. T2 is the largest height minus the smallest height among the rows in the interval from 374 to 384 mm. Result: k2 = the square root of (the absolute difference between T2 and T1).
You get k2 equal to 9.8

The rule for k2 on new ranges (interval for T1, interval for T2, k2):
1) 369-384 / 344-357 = 8.6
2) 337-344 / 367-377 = 10.0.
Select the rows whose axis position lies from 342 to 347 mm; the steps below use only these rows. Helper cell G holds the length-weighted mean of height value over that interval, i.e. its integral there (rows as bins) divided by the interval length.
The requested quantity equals 116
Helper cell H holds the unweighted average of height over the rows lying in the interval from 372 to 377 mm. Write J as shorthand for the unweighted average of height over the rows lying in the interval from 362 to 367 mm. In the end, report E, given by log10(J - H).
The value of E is 0.1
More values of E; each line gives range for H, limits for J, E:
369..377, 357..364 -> 1.0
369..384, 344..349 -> 1.6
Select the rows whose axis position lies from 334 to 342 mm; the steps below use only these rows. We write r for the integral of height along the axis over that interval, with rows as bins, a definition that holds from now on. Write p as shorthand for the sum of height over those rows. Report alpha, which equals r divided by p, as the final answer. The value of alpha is 2.66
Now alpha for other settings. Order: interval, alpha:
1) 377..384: 2.33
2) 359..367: 2.68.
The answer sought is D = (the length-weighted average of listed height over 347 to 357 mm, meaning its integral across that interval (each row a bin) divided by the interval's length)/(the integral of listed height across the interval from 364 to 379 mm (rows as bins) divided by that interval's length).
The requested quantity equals 1.3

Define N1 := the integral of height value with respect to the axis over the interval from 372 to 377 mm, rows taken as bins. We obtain 439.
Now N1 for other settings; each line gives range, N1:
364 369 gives 465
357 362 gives 512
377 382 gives 355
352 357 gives 566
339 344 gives 564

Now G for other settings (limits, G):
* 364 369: 93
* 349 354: 113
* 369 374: 92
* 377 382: 71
